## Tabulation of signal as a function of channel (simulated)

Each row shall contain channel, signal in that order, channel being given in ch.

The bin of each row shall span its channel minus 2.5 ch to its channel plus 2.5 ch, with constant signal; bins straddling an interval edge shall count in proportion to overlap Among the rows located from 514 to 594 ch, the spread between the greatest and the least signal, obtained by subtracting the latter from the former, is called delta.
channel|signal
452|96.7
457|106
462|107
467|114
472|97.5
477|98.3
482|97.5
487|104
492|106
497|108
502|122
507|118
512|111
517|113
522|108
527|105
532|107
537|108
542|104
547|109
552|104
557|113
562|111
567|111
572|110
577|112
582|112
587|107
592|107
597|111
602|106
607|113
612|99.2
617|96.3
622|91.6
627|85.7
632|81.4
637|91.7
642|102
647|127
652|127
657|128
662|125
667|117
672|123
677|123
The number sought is 9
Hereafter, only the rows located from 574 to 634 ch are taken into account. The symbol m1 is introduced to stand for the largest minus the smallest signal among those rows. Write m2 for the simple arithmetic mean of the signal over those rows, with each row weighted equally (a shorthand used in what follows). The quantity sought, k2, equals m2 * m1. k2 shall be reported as 3218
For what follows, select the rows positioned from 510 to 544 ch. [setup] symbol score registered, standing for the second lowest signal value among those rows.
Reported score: 105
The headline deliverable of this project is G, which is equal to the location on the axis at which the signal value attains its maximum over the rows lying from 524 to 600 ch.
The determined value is 557 ch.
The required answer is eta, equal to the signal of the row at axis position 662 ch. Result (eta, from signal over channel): 125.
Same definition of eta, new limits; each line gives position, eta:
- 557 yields 113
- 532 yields 107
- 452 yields 96.7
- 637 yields 91.7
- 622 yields 91.6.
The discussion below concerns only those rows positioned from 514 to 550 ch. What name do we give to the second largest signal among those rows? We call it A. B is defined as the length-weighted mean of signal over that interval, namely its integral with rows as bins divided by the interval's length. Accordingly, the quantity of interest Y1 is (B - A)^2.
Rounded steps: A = 109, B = 108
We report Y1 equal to 2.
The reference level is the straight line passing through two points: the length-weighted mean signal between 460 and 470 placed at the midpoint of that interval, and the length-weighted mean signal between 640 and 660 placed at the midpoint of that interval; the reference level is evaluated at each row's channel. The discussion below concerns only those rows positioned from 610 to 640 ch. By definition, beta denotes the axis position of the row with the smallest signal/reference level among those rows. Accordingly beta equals 632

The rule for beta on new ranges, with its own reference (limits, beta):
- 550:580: 552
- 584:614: 612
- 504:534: 527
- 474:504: 482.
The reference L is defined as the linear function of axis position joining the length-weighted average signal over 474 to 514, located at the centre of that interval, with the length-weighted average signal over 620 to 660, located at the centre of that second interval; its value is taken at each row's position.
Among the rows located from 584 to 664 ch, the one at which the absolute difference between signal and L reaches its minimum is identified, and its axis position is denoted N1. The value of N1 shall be 602 ch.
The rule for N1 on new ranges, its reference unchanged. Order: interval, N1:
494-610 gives 532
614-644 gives 642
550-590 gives 587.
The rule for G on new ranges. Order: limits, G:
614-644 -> 642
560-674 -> 657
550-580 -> 557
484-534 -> 502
